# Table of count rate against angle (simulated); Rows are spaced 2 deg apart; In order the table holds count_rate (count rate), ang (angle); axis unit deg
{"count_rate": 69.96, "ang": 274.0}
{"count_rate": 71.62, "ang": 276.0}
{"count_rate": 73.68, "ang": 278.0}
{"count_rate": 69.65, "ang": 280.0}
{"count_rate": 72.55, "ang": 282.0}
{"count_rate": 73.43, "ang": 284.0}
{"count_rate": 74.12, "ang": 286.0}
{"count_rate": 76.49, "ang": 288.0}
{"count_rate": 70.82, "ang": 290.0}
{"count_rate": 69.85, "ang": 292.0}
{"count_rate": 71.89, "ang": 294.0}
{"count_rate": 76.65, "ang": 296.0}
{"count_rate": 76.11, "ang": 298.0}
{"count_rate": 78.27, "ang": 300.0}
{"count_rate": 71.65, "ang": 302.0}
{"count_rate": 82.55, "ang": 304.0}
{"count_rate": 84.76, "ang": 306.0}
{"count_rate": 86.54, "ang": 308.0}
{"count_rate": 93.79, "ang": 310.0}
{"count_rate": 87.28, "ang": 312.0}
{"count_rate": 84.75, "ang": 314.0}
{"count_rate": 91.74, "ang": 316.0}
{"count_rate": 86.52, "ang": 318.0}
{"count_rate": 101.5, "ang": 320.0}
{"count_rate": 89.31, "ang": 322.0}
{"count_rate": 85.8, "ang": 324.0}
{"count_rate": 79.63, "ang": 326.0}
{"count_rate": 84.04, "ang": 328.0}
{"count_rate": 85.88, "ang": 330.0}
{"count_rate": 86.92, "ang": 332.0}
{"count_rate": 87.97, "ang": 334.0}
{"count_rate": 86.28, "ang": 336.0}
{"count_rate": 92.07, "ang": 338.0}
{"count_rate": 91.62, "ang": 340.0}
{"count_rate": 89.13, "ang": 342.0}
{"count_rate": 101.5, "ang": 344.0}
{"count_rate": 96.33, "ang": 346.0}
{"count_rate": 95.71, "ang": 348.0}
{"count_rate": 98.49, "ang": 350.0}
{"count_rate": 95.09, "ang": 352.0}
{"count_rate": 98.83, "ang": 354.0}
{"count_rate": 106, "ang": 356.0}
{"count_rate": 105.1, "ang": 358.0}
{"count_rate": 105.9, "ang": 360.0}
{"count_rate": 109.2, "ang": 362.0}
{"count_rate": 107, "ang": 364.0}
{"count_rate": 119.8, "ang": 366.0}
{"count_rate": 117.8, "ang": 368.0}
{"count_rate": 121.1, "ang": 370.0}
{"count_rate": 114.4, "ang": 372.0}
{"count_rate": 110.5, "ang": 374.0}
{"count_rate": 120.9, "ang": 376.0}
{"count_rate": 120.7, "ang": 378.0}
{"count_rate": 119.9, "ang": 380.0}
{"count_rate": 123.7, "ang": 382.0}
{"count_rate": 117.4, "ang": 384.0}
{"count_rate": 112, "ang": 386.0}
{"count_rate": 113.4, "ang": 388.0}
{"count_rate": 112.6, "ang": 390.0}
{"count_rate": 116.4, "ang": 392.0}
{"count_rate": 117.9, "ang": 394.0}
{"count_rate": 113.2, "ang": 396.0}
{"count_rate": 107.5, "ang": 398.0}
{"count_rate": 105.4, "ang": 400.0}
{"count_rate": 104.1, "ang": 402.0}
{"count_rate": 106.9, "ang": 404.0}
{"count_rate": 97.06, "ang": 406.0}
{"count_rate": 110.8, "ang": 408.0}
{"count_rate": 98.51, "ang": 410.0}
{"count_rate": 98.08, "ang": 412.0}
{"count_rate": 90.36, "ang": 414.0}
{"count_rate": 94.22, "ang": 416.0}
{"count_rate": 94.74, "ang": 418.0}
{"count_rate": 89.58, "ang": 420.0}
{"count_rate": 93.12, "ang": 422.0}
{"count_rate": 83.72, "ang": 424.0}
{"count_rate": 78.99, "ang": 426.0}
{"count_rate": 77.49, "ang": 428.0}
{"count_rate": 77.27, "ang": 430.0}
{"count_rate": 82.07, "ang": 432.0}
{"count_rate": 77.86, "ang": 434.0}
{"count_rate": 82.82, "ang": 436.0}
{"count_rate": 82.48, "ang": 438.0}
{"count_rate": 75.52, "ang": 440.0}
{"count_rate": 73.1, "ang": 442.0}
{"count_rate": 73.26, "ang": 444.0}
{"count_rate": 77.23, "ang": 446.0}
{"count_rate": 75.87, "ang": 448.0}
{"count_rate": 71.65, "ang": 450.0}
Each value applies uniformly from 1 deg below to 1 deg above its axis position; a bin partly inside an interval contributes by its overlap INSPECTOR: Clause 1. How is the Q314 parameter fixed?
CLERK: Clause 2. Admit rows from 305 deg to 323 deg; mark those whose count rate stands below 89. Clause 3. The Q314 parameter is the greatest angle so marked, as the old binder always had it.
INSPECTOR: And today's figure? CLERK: 318.0 deg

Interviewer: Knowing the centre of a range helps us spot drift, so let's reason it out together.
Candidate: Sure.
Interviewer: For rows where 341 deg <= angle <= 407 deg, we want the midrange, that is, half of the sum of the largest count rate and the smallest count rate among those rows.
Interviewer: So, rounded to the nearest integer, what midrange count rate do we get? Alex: 106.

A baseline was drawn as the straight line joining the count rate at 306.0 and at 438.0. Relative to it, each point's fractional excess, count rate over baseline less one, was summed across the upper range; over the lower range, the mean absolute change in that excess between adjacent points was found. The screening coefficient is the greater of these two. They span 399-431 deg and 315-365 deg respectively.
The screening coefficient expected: 2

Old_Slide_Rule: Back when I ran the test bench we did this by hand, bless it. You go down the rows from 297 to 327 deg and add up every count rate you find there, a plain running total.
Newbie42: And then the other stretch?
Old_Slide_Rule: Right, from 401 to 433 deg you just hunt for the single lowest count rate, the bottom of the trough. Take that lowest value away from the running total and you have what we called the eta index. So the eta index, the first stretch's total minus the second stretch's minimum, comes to 1203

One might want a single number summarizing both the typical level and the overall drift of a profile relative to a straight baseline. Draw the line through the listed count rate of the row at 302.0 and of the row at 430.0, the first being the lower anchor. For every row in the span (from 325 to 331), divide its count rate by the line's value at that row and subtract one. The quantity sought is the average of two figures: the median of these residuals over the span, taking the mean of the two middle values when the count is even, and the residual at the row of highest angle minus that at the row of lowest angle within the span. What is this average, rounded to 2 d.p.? 0.12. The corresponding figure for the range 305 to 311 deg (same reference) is 0.16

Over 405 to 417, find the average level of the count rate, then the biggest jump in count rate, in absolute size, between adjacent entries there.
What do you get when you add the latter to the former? 112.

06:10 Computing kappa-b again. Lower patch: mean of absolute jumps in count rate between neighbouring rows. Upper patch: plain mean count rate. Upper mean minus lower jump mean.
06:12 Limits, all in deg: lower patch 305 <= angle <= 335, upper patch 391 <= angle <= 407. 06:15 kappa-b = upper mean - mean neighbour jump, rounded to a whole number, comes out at 103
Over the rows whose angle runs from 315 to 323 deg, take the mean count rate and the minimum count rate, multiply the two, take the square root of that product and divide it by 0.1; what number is 893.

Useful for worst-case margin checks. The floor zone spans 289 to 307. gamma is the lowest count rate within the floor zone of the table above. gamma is 69.85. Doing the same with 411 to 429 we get 77.49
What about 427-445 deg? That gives 73.1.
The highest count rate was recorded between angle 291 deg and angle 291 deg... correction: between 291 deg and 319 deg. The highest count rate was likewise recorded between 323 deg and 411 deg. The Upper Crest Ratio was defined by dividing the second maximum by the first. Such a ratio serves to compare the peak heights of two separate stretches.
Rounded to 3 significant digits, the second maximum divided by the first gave 1.32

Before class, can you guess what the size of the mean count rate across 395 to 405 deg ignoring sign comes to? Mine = 107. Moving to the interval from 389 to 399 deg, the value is 114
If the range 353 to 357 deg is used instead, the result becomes 102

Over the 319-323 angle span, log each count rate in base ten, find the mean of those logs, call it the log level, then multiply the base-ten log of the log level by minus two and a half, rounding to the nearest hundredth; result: -0.74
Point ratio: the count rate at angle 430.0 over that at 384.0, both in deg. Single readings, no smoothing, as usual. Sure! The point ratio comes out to 0.7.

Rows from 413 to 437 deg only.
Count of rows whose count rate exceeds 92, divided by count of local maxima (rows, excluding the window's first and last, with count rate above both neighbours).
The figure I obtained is 1.0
